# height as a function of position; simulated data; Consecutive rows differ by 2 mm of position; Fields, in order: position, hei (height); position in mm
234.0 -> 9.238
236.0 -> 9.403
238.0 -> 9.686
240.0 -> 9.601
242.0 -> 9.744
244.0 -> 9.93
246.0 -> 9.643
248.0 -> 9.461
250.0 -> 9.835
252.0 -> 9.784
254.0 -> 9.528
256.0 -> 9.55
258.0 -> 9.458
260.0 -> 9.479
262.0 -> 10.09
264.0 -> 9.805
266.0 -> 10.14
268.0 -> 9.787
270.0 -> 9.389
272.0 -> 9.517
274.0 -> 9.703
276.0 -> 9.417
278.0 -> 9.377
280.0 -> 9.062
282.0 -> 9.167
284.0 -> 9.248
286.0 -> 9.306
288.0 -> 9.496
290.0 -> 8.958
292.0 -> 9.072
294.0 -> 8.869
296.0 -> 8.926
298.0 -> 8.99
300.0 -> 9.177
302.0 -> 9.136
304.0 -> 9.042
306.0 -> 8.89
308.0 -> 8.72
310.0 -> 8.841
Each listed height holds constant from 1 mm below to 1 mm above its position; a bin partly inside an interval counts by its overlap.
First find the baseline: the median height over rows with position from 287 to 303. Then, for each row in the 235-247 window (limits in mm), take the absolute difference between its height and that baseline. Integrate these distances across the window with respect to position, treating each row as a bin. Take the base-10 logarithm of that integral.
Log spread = 0.9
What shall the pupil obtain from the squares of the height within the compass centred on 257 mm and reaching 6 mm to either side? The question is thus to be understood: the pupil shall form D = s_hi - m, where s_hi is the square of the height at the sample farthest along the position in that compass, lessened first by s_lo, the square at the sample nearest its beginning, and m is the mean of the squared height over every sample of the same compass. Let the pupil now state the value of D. -87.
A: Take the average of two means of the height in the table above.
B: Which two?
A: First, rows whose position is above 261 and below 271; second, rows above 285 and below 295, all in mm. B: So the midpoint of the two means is 9.49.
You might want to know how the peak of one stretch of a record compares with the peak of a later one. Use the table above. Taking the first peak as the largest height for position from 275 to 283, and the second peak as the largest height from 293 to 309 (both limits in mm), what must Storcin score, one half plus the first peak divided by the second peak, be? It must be 1.53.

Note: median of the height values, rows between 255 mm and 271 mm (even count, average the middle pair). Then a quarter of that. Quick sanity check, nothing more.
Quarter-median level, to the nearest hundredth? 2.42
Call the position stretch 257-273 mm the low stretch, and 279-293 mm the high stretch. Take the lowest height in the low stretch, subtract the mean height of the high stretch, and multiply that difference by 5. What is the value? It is 1.0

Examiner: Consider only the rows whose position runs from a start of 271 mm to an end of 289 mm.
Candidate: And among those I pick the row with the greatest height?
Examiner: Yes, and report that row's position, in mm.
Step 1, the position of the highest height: 274.0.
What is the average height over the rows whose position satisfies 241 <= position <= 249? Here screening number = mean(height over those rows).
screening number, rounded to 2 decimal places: 9.69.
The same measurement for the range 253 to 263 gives 9.62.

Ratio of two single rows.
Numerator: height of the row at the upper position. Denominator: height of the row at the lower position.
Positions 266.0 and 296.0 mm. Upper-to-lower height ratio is 0.88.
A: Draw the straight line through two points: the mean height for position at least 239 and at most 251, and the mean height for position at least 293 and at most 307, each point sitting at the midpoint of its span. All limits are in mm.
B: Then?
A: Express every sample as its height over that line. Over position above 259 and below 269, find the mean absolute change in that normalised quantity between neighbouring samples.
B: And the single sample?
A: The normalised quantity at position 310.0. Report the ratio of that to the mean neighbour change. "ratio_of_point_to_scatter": 24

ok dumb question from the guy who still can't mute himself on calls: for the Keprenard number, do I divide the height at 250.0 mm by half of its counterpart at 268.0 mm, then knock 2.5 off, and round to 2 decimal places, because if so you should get -0.49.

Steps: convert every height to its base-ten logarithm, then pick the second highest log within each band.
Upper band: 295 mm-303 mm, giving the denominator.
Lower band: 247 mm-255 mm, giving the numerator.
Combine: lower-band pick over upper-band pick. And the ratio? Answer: 1.03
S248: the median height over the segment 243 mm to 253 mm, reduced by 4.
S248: 5.78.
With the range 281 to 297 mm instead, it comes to 5.12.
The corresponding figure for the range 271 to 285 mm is 5.38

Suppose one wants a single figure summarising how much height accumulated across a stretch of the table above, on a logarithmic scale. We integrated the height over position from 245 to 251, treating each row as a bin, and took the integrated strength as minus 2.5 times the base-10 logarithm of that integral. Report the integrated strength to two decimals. -4.41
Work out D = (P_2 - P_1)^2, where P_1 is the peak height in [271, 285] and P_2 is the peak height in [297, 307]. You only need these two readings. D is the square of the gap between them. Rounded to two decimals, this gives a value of 0.28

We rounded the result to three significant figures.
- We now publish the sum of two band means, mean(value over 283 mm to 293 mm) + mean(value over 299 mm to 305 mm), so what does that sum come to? 18.3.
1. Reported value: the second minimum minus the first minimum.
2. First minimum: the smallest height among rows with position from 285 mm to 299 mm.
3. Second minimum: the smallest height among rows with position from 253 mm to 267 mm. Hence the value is 0.59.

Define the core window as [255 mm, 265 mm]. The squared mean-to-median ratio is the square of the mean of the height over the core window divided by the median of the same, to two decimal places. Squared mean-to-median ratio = 1.03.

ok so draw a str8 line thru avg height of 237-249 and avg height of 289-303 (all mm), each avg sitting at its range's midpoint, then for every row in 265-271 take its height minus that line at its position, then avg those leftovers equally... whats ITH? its 0.41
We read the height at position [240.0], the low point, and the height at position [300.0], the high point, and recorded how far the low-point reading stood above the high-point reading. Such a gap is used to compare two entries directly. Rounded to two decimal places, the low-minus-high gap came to 0.42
